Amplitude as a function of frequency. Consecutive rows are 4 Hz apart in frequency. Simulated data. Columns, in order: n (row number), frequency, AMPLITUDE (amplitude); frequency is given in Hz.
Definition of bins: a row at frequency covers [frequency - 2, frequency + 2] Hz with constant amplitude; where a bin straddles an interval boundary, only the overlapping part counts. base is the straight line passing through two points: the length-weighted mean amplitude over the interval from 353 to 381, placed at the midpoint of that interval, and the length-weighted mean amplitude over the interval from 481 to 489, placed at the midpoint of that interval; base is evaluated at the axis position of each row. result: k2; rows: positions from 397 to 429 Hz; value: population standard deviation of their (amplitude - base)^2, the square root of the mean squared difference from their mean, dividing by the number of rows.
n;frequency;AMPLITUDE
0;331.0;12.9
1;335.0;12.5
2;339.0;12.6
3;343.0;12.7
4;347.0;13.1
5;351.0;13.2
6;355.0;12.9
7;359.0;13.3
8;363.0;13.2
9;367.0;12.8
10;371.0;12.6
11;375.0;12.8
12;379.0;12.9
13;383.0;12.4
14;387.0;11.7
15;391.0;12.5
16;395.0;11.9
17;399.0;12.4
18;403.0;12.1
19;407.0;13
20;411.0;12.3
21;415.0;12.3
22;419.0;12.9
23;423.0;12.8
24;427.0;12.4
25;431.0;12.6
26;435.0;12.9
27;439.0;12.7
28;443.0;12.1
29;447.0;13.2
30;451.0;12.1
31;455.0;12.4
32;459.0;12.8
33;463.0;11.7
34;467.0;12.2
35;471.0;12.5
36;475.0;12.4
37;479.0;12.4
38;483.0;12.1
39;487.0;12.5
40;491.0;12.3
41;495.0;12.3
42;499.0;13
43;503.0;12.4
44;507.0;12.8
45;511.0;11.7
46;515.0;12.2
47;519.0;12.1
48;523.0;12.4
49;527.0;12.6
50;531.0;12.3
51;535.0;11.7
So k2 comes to 0.11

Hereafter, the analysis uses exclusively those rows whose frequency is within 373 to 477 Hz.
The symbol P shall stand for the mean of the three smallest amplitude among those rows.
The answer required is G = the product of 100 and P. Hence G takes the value 1177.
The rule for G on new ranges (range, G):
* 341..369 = 1280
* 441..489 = 1197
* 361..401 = 1200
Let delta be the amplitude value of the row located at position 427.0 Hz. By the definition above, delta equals 12.4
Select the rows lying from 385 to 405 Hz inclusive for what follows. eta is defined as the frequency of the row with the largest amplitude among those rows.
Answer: 391.0 Hz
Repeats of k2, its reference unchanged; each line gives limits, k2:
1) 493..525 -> 0.21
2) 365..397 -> 0.43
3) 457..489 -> 0.16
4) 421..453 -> 0.15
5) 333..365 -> 0.11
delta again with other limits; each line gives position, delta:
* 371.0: 12.6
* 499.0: 13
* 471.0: 12.5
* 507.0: 12.8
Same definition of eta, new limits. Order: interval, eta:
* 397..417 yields 407.0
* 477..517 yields 499.0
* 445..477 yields 447.0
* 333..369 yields 359.0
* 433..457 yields 447.0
